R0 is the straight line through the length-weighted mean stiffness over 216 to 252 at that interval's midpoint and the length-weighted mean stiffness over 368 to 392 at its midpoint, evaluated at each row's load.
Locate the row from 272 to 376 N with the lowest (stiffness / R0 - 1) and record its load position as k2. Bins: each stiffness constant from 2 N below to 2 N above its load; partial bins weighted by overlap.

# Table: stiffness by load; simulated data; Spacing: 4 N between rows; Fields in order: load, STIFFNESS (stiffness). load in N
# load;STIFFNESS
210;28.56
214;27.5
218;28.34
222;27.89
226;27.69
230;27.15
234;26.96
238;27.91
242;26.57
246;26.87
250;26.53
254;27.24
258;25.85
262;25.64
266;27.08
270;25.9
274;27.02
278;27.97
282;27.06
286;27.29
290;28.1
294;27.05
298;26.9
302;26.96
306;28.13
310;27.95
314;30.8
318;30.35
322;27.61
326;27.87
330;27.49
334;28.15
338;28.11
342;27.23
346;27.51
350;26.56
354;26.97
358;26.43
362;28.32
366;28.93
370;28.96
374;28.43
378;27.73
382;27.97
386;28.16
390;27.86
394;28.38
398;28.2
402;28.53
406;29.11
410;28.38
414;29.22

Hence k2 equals 358 N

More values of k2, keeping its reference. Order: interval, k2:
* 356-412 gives 358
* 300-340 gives 302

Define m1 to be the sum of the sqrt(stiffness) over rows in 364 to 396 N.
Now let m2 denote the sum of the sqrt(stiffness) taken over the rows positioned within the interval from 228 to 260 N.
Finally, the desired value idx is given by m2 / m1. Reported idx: 0.975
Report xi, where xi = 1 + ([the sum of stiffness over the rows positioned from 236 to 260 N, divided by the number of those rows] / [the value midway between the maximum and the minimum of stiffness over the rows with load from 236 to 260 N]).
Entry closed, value 2.00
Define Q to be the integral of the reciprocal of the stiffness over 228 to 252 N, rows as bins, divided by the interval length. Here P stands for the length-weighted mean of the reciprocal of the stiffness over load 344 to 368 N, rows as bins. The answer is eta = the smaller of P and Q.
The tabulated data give 0.0365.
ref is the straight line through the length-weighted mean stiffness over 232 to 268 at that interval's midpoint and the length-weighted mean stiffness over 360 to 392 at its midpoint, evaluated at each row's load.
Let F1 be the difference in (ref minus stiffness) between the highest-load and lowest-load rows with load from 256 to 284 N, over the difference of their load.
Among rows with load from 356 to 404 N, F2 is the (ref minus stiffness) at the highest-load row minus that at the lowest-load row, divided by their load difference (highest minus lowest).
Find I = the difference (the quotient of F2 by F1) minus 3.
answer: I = -2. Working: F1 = -0.038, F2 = -0.04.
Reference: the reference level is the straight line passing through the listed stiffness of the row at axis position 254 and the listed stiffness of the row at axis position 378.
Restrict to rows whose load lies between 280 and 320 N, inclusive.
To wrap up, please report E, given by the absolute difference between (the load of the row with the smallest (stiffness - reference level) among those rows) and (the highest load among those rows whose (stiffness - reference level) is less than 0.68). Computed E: 12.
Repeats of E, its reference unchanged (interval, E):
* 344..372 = 4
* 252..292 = 24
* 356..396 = 36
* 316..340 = 8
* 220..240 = 0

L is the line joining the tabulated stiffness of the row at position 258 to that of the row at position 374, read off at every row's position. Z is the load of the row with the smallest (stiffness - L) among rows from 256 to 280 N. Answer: 262 N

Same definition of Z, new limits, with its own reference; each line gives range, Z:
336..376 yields 358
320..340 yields 330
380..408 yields 390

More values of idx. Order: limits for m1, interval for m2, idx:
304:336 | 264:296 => 0.976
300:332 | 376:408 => 0.998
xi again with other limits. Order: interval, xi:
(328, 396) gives 2.01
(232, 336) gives 1.97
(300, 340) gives 1.98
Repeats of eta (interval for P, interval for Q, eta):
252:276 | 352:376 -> 0.0357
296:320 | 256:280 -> 0.0352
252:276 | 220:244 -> 0.0366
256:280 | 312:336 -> 0.0349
